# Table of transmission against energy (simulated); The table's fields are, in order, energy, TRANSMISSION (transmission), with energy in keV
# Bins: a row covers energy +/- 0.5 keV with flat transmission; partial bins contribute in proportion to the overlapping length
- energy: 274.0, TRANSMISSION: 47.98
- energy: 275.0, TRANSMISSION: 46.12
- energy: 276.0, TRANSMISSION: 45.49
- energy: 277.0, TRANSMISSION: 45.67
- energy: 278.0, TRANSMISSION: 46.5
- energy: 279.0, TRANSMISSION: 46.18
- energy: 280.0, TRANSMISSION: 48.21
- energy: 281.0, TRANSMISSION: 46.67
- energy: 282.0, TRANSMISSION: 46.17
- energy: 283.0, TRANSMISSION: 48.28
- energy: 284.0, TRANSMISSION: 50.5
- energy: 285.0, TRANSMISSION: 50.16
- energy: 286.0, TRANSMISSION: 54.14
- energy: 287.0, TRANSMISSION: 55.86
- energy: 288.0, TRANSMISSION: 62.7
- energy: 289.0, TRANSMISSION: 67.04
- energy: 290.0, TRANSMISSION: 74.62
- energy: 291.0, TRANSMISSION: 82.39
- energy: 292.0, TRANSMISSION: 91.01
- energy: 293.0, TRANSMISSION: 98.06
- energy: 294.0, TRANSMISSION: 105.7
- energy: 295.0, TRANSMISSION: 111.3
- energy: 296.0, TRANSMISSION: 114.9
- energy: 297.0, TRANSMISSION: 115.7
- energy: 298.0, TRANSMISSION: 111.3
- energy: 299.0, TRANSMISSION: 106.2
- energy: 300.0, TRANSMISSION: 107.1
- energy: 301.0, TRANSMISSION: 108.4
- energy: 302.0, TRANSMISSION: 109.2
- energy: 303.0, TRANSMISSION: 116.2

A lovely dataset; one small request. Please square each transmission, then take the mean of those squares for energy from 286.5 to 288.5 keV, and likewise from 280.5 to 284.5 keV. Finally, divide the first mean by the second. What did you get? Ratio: 1.5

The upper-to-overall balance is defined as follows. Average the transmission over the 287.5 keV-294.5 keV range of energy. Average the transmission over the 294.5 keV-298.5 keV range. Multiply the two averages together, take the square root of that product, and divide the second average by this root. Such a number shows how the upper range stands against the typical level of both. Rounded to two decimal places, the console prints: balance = 1.17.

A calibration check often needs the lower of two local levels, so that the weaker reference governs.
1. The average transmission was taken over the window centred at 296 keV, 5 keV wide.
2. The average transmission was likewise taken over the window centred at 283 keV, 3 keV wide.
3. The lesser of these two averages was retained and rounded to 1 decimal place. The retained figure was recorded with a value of 48.3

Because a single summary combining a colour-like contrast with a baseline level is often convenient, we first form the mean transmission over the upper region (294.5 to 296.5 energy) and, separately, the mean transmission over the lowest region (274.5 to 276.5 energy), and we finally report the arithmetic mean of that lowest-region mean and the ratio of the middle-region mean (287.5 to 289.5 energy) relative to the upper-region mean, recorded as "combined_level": 23.2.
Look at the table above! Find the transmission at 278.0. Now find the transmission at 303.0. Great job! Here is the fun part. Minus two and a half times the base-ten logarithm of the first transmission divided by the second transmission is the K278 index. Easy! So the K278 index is 1.0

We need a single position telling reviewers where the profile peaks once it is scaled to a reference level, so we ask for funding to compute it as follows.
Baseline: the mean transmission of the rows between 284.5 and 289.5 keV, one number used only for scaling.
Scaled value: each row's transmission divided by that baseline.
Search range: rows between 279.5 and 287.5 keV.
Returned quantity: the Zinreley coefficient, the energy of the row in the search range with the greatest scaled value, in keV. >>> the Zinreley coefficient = 287.0 keV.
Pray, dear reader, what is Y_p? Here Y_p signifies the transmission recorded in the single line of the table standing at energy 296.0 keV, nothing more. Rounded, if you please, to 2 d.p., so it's 114.90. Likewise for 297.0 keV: 115.70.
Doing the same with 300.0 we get 107.10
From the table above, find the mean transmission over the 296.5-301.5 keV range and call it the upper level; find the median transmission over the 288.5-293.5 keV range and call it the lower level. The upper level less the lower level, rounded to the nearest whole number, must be 27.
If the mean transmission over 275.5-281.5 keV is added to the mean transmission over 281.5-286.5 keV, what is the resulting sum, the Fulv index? 96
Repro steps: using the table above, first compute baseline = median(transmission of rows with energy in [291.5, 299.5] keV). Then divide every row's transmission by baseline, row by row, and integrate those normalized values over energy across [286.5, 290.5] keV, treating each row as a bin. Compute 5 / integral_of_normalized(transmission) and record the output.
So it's 2.1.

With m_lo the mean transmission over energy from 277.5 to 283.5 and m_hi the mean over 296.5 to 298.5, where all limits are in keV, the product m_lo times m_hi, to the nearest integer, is 5335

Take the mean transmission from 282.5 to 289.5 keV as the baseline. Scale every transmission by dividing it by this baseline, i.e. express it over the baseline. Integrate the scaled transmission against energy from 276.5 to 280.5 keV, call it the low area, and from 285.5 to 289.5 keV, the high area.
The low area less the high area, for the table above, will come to -1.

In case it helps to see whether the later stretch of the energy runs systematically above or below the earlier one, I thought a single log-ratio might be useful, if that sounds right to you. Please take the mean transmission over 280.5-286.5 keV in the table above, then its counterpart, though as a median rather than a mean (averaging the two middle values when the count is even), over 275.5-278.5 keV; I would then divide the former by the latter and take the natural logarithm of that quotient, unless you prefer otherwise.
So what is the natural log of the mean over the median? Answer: 0.08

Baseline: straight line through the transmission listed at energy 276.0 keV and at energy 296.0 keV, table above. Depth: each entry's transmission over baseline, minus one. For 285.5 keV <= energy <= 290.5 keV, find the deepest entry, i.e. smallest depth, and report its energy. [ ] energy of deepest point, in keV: 287.0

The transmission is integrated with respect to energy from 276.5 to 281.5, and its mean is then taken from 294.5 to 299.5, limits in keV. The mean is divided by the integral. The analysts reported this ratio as 0.48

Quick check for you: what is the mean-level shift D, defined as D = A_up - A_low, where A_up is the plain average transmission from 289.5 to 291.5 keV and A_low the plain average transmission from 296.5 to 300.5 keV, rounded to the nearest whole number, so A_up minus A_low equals -32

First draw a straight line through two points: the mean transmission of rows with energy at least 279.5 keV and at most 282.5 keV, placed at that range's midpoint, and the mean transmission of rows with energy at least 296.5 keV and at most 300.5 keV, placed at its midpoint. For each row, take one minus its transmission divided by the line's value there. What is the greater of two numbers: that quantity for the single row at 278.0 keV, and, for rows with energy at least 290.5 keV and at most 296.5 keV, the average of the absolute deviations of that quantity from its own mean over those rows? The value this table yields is 0.046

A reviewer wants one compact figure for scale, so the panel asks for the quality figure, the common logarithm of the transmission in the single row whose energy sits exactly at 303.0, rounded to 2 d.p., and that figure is 2.07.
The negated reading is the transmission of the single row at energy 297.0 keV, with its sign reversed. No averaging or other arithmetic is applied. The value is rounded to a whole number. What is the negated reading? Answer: -116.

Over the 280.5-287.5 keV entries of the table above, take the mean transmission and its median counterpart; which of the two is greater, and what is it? 50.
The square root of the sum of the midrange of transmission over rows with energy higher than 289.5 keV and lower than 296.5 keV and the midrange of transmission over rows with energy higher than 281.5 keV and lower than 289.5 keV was 12.3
